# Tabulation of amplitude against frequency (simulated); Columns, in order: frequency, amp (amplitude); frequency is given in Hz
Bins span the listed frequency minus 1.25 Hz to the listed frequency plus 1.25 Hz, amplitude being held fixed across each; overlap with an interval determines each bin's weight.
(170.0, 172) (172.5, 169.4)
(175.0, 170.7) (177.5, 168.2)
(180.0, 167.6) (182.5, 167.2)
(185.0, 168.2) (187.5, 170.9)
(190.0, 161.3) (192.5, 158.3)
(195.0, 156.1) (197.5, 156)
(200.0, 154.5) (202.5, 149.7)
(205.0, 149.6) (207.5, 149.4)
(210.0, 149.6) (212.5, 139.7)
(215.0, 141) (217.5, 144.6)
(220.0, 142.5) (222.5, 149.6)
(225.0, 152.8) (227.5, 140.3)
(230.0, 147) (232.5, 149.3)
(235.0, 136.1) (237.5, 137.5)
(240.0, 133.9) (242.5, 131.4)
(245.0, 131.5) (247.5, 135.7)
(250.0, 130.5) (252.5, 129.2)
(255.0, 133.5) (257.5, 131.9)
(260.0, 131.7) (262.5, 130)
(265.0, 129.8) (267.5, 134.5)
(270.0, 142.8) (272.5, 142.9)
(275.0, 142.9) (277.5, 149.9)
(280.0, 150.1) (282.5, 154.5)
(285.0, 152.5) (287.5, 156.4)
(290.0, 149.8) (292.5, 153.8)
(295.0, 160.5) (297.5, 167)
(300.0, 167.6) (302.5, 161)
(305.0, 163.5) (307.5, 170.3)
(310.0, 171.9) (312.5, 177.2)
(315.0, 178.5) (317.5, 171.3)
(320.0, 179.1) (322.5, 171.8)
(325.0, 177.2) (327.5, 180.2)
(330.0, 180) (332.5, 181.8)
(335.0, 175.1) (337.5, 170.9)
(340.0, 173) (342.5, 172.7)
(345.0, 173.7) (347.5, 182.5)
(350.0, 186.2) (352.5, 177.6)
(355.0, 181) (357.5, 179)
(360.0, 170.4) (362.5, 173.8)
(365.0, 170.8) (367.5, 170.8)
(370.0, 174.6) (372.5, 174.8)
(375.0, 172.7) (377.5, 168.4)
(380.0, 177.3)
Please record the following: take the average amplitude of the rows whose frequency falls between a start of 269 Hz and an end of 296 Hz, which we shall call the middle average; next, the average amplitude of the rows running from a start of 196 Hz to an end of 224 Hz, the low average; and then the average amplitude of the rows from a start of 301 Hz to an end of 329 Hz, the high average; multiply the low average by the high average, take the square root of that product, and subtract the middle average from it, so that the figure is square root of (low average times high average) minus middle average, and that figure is 9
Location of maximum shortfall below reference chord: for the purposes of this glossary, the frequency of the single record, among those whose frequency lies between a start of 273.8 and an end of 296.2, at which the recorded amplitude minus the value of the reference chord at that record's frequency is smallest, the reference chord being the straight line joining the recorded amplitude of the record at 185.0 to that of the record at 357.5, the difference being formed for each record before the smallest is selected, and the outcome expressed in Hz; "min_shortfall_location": 275.0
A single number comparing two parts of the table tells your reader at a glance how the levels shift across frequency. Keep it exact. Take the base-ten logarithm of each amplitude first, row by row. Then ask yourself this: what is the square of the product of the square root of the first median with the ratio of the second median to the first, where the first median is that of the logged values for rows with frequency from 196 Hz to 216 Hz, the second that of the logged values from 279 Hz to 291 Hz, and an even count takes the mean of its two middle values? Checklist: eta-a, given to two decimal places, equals 2.19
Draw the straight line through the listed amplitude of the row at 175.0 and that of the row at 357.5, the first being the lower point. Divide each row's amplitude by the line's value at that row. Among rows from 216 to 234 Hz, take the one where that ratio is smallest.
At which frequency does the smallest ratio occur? 227.5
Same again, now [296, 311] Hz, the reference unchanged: 302.5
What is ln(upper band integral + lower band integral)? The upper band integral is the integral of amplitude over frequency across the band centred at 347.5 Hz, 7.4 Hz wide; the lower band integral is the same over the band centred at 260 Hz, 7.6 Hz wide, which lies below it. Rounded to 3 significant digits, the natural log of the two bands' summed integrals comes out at 7.76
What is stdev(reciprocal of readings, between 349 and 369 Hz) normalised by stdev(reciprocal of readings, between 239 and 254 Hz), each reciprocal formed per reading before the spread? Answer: 1.4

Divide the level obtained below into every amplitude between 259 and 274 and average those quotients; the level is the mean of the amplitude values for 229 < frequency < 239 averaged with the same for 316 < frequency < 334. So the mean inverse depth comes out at 1.18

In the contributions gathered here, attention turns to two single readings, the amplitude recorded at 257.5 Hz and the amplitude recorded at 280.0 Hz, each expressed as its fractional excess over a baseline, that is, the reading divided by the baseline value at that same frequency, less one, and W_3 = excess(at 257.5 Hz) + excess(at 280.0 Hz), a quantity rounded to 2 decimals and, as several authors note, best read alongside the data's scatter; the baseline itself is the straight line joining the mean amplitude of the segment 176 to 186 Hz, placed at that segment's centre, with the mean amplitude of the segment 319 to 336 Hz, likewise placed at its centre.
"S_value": -0.38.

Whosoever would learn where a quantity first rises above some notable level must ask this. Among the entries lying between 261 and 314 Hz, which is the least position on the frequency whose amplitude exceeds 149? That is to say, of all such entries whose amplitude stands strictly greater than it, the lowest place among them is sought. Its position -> 277.5 Hz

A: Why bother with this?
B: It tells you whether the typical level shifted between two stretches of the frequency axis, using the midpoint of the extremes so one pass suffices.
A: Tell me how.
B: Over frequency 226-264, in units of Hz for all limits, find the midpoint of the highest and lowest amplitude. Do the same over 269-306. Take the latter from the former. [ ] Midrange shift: -16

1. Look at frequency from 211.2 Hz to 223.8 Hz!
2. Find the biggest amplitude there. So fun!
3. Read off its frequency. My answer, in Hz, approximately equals 222.5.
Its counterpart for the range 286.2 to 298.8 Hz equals 297.5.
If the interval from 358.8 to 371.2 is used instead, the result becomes 370.0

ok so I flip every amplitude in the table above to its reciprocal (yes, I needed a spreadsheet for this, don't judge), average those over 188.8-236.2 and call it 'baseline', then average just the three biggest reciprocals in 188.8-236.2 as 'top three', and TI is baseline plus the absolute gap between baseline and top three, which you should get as 0.0072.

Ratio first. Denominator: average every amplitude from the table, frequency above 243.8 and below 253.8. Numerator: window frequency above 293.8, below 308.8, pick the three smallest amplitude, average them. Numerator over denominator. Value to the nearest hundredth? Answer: 1.23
